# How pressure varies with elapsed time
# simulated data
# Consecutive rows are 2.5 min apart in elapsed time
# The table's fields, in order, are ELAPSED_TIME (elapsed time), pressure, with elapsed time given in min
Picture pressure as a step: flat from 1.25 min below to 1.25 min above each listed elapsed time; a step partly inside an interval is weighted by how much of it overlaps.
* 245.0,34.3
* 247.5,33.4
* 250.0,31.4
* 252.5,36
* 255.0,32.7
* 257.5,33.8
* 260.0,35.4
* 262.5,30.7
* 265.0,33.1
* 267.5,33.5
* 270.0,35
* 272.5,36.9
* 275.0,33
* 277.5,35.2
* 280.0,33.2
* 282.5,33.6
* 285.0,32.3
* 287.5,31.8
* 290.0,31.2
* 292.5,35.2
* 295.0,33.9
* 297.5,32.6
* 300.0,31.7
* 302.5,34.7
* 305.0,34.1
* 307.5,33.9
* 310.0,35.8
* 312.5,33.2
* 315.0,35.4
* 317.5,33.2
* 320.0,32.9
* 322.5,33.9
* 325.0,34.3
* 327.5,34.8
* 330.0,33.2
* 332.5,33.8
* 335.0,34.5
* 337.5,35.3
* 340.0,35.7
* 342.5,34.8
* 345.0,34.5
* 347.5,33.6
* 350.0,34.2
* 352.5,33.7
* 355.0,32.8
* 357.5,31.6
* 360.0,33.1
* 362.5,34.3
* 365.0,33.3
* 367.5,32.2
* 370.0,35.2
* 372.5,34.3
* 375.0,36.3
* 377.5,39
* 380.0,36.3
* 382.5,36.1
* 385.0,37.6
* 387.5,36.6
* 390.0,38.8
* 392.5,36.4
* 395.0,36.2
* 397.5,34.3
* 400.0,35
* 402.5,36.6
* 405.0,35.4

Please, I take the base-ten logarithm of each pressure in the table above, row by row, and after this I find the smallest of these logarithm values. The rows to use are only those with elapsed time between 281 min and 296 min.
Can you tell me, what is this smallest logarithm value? 1.49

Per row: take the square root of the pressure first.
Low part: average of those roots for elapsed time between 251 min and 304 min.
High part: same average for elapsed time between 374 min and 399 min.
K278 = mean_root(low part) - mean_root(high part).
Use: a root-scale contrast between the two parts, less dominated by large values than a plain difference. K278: -0.27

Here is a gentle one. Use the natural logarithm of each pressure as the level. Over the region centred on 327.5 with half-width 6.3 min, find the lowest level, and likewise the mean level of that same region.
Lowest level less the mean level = -0.024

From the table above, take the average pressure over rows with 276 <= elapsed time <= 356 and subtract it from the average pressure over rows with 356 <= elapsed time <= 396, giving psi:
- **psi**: 1.6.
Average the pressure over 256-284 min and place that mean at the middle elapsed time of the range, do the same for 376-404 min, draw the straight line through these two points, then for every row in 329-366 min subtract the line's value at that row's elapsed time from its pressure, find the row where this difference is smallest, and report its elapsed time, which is 357.5 min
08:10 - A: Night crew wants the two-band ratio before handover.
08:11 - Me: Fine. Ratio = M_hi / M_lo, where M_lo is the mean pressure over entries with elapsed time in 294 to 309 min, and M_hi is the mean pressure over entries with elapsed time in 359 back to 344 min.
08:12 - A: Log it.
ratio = 1.00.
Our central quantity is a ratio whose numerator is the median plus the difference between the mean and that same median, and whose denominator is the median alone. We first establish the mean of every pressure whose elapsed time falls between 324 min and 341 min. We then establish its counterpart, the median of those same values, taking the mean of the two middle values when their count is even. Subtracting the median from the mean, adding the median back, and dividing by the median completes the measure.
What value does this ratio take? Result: 1.00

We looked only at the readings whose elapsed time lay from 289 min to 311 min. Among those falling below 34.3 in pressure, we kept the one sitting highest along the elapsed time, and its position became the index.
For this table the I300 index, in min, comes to 307.5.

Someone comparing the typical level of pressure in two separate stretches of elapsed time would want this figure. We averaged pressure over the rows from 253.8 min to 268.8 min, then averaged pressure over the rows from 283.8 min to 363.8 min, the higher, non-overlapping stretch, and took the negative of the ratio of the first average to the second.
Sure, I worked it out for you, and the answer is -0.98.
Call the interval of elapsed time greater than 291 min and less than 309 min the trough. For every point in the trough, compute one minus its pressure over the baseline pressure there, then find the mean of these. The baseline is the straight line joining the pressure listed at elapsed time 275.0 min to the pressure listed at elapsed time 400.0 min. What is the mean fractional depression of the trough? -0.010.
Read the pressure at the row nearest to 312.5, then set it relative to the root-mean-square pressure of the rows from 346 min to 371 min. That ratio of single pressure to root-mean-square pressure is 0.99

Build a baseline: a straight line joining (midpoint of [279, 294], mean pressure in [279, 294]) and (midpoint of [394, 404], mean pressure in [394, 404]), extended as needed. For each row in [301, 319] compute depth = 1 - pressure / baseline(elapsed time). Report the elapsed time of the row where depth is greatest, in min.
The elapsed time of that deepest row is 317.5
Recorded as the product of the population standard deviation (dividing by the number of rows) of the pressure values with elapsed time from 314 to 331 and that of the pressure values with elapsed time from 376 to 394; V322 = 1.0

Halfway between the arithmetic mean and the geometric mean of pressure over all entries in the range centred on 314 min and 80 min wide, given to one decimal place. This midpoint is 33.8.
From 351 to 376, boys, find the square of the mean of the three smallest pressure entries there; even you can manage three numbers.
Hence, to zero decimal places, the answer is 1037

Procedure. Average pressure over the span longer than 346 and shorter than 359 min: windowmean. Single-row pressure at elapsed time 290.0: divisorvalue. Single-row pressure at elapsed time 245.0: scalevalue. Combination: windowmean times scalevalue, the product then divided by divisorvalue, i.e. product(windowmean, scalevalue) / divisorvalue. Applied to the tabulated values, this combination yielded 36.5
